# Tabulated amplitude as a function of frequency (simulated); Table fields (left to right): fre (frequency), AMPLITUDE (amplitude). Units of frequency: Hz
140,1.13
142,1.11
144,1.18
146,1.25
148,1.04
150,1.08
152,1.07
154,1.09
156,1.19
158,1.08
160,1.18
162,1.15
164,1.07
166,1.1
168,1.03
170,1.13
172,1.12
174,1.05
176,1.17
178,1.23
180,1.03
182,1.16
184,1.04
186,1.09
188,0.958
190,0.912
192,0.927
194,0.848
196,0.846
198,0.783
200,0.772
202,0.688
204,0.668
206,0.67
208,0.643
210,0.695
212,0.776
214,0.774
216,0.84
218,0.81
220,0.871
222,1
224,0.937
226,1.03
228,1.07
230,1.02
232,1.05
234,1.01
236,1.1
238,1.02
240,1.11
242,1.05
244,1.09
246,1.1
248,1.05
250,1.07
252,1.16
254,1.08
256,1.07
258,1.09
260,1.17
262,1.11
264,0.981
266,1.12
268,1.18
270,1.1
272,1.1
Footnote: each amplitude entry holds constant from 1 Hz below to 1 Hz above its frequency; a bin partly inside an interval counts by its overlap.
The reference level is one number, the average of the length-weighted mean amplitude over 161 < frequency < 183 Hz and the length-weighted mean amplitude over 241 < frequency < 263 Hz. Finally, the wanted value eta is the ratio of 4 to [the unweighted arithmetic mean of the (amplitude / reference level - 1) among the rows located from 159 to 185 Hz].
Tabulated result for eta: 509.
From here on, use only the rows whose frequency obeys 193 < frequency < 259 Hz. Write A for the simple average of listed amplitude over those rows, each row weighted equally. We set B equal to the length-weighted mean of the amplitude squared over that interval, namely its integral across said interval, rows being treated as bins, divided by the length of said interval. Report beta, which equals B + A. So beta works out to 1.83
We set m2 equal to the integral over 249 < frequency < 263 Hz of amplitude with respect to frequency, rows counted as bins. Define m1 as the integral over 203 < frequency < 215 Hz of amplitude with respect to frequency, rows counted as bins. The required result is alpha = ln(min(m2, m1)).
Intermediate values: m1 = 8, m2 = 15.5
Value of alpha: 2.13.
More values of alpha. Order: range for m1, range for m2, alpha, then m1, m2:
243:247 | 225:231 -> 1.48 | 4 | 6.2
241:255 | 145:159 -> 2.72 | 15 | 15.6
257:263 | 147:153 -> 1.85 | 7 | 6.4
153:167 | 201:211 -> 1.91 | 16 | 6.7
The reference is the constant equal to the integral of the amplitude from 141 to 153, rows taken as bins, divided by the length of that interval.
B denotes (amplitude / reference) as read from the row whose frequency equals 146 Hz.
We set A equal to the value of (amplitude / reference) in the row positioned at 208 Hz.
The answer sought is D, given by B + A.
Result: 1.69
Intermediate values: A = 0.57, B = 1.11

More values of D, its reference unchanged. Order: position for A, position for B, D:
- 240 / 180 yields 1.91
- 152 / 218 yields 1.68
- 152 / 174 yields 1.89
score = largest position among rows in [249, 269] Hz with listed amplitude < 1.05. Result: 264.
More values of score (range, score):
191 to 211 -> 210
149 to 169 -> 168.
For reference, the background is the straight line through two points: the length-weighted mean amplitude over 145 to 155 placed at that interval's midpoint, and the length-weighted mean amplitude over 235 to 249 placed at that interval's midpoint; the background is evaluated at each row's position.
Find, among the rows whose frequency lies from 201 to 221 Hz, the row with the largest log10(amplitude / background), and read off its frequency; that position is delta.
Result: 220 Hz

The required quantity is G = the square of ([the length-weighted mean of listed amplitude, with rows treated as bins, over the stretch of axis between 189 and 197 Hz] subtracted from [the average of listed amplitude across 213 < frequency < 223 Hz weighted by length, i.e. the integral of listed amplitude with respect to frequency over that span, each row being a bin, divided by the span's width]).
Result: 0.001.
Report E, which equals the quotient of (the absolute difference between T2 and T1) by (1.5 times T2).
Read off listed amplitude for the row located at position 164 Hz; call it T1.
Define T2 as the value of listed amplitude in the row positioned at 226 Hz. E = 0.026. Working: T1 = 1.07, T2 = 1.03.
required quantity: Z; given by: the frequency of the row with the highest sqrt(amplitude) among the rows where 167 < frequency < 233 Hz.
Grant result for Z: 178 Hz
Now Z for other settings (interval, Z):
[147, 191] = 178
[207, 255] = 252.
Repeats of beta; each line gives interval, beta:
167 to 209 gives 1.86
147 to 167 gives 2.33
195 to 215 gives 1.27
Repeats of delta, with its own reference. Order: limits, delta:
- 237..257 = 252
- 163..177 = 176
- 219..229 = 228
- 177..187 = 178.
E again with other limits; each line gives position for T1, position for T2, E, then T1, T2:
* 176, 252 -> 0.006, 1.17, 1.16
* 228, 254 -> 0.006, 1.07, 1.08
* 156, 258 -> 0.061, 1.19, 1.09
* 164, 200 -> 0.257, 1.07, 0.772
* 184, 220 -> 0.129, 1.04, 0.871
